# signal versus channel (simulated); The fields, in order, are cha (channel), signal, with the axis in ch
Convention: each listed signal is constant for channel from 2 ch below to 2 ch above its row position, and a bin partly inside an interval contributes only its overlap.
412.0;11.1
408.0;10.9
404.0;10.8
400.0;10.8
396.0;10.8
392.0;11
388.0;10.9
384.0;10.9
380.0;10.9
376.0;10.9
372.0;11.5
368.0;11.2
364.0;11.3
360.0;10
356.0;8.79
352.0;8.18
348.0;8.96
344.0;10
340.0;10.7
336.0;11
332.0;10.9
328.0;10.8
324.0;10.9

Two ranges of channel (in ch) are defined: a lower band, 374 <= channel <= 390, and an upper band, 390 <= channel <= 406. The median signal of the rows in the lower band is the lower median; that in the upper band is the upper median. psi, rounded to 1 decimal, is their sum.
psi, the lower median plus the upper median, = 21.7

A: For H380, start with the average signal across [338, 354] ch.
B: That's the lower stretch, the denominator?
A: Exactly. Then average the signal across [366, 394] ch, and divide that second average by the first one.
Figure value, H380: 1.17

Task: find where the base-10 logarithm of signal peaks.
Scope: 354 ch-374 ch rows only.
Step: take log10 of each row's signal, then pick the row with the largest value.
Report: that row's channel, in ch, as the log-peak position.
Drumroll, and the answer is 372.0 ch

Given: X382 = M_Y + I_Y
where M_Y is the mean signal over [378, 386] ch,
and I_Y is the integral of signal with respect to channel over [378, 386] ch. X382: 98.1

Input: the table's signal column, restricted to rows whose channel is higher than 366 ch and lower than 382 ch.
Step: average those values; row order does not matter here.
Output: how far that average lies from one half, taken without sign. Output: 10.6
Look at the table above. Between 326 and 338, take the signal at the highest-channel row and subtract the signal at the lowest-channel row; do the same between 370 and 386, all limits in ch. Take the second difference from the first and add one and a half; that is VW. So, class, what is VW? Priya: 2.3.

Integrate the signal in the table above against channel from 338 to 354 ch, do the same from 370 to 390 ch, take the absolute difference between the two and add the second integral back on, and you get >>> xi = 289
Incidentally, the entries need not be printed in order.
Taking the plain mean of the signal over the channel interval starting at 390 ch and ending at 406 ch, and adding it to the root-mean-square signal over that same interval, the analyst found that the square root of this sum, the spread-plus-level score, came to 4.658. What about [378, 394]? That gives 4.674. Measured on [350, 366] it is 4.383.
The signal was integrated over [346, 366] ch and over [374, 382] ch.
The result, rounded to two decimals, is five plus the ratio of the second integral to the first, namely 5.46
